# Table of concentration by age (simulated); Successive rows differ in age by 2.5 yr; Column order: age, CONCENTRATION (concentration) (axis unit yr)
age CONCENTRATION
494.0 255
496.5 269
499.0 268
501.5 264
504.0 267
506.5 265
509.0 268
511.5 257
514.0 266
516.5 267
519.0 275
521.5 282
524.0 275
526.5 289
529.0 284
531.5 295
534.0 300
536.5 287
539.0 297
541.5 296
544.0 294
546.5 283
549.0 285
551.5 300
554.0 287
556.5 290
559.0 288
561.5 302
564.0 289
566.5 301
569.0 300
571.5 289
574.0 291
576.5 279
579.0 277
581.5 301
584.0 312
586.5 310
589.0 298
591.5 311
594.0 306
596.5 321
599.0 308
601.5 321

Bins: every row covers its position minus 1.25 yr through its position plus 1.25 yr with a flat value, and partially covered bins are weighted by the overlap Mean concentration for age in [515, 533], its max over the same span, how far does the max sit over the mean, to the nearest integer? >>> 14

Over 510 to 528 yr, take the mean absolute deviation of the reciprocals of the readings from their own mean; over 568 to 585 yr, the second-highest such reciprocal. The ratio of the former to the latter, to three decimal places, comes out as 0.031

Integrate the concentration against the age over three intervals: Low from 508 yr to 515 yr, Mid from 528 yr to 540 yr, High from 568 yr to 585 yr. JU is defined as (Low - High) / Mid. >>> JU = -0.9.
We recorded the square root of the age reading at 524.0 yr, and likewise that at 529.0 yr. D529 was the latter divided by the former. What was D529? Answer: 1.02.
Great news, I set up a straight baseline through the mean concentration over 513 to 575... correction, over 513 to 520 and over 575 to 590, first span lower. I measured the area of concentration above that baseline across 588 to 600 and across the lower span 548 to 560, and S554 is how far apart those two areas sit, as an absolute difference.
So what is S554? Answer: 32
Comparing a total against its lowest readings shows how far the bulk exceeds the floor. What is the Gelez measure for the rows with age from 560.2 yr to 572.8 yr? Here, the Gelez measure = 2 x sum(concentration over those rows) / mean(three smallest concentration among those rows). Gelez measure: 10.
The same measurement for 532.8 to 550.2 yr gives 14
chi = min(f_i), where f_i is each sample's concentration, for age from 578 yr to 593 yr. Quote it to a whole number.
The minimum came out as 277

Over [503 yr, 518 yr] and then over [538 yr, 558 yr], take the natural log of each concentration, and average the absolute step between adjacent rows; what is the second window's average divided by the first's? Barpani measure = 1.2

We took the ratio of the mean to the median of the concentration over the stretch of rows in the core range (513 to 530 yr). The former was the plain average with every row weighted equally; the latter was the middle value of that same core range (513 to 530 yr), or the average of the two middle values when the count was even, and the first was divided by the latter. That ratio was 1.01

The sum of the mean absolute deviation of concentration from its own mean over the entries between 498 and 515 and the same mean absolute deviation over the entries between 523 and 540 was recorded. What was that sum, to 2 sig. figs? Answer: 9.2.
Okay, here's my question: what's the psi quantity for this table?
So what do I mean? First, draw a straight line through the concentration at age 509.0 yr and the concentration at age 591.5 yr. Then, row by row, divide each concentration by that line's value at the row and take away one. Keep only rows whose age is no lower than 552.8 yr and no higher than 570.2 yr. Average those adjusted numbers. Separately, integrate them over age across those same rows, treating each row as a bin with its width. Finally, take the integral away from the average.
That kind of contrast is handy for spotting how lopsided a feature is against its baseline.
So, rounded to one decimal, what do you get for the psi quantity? 0.1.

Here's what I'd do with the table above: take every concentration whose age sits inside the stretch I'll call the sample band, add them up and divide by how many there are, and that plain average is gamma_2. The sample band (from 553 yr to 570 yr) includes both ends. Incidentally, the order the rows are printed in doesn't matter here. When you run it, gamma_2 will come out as 294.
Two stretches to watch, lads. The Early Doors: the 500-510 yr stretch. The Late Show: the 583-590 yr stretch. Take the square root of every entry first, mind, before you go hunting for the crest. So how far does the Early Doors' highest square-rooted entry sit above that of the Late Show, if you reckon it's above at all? -1.3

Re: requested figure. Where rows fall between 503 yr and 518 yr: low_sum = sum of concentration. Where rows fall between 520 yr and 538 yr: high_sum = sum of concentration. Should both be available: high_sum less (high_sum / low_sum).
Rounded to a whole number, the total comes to 2011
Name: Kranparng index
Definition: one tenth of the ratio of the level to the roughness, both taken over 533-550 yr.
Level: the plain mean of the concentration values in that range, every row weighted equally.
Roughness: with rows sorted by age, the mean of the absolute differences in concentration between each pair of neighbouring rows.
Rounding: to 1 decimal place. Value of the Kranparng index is 4.5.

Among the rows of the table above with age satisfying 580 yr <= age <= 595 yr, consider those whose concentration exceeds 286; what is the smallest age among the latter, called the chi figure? 581.5 yr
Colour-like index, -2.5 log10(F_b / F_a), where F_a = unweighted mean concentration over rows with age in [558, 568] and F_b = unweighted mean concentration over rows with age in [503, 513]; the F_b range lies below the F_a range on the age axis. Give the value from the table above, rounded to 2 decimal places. 0.12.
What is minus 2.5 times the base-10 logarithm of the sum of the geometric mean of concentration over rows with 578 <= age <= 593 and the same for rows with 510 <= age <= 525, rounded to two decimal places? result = -6.89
